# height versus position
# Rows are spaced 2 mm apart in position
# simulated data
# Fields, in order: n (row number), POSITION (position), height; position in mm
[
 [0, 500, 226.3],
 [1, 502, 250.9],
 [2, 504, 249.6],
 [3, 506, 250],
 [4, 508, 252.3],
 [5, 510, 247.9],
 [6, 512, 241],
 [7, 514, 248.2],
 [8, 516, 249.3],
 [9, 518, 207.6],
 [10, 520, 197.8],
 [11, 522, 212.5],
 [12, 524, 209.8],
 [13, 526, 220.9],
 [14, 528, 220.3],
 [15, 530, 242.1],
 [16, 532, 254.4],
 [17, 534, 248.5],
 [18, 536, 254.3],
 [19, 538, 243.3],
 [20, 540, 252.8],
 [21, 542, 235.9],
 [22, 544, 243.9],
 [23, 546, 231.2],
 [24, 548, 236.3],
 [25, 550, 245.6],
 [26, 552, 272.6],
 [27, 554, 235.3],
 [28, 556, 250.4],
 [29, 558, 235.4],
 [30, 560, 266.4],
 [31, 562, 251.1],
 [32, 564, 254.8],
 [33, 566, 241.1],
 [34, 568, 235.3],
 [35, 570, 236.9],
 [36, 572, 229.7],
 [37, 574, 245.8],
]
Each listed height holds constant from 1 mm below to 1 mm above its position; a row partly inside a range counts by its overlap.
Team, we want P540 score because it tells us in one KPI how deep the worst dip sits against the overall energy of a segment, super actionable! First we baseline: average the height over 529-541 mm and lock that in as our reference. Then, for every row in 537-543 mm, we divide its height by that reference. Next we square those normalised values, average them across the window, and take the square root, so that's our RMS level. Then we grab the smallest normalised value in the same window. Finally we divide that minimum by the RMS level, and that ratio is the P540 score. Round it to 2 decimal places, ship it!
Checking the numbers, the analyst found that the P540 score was 0.97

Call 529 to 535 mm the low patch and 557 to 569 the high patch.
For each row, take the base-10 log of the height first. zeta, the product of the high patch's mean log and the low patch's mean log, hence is 5.73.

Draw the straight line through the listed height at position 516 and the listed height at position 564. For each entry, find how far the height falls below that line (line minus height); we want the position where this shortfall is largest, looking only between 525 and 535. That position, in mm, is 528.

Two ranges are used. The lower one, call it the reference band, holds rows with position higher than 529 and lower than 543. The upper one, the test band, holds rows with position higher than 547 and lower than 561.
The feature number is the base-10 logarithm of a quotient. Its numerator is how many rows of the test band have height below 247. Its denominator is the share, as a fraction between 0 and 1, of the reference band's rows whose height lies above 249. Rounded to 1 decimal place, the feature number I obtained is 1.0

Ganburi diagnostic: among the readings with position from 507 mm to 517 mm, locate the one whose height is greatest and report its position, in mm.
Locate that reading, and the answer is 508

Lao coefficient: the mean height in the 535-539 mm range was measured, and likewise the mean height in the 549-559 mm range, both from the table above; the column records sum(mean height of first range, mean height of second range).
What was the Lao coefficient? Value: 497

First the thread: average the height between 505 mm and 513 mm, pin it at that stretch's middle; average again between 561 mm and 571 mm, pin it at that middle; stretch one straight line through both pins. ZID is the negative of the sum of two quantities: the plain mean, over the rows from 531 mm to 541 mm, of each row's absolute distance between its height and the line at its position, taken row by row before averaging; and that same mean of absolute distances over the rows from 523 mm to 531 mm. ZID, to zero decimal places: -29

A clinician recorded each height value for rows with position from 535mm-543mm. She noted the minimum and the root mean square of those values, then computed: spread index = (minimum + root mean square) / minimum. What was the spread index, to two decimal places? 2.05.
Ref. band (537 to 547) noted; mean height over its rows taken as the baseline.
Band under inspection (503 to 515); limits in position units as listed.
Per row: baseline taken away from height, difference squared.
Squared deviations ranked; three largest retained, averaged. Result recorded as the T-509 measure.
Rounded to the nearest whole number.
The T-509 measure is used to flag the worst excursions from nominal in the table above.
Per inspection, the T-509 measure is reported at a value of 86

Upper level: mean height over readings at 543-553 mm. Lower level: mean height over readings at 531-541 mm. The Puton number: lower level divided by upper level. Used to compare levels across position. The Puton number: 1.02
